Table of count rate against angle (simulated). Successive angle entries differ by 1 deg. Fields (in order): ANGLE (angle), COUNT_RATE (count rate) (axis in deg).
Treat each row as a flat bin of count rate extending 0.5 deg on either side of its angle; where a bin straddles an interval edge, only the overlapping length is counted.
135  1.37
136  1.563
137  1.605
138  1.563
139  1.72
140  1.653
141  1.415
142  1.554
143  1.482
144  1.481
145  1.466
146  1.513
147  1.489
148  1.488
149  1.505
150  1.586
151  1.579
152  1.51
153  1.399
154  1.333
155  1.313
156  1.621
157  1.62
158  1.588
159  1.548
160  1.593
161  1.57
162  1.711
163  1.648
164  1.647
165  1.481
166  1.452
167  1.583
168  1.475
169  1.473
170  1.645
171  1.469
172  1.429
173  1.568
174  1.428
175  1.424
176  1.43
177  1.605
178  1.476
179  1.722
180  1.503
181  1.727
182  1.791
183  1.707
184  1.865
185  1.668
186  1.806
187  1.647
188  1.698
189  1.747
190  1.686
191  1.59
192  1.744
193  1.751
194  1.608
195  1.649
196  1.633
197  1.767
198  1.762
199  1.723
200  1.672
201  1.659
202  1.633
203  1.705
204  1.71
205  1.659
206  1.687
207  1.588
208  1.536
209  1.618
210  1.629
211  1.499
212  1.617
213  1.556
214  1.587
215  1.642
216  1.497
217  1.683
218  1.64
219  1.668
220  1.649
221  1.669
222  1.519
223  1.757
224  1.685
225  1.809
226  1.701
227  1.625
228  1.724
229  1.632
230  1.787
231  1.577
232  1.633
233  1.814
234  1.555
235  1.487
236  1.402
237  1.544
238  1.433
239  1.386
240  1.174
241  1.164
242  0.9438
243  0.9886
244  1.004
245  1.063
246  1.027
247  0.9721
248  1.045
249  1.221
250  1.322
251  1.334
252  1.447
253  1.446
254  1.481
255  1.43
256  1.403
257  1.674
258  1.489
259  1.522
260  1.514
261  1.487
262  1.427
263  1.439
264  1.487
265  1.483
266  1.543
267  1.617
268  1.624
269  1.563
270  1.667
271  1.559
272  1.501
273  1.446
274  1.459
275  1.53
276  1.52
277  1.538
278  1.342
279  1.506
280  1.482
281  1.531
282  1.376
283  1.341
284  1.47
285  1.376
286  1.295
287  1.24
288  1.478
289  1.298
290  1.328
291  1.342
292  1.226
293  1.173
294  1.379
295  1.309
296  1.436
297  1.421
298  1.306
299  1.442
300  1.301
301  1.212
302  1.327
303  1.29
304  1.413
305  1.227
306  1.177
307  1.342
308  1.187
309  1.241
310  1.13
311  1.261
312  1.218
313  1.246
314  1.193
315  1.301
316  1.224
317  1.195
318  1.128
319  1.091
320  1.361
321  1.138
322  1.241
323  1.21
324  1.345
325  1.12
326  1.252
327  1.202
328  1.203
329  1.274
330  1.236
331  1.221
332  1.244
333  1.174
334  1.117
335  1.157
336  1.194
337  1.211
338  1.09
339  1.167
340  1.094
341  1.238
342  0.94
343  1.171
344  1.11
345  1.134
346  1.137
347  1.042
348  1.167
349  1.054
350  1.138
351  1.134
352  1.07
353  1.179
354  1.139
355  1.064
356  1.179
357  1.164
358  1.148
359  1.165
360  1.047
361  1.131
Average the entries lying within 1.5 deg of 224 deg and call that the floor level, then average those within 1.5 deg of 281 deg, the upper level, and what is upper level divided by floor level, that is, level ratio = 0.84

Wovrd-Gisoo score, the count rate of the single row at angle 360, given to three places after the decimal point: 1.047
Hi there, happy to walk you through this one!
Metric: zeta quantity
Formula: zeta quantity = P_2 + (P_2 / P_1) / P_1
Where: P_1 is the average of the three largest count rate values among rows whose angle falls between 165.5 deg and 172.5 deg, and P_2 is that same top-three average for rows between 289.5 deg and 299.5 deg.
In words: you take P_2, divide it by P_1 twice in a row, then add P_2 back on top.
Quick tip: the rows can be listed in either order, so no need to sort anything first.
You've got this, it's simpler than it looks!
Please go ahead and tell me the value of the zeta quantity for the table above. 2.02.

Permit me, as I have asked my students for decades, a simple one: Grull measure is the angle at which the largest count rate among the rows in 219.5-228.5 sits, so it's 225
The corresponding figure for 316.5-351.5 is 320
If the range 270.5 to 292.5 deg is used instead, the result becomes 271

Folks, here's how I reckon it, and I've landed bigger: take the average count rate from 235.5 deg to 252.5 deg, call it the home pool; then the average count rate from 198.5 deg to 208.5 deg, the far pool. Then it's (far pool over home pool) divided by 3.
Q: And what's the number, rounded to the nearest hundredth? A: 0.46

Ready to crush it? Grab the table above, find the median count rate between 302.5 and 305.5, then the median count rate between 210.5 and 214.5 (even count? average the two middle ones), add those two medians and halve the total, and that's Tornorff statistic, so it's 1.43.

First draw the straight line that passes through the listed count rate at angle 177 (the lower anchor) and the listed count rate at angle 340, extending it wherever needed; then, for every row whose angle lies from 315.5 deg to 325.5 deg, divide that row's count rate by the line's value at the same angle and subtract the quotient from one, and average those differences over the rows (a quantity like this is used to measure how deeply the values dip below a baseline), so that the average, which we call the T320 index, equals -0.044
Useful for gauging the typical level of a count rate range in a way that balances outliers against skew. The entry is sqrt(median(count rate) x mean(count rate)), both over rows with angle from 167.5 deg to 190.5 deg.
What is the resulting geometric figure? 1.6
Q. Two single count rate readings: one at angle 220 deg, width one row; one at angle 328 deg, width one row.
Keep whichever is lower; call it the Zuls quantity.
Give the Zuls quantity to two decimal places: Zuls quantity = 1.20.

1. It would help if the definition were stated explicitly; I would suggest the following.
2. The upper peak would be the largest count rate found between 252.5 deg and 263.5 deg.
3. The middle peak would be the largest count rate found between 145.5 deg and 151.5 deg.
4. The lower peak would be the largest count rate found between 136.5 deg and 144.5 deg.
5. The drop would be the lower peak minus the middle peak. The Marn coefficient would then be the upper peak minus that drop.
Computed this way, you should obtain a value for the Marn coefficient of 1.54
